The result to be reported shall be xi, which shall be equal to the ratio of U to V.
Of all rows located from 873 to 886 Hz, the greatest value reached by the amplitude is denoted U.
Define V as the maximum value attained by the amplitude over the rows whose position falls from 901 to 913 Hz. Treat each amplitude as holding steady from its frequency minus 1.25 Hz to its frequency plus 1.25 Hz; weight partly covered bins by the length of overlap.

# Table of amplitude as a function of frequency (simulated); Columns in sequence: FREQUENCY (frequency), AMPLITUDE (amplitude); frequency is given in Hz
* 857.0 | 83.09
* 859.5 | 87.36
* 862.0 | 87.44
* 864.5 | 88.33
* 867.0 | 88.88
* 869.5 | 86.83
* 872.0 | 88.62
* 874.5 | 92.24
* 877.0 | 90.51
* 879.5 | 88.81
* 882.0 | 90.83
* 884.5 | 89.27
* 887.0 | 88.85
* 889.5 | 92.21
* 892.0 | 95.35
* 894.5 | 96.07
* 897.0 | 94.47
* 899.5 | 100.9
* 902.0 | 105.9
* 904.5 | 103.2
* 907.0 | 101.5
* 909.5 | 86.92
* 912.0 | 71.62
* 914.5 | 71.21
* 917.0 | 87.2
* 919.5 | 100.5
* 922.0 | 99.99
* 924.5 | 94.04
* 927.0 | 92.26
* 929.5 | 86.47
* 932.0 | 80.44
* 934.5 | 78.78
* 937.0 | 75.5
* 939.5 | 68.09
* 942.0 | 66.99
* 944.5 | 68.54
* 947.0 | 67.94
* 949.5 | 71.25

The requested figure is 0.87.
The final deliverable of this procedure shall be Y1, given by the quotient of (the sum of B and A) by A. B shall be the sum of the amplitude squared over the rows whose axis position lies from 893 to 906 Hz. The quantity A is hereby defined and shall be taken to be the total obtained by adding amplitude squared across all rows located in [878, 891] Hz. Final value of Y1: 2.24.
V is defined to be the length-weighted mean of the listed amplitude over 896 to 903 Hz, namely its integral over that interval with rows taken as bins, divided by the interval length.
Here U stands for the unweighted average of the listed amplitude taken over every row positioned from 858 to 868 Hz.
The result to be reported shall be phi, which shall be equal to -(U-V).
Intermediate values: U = 88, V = 100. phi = 12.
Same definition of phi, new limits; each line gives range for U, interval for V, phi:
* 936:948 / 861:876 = 19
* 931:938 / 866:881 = 11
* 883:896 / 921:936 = -4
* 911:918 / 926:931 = 12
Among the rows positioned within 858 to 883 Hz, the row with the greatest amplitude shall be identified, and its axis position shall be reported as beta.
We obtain 874.5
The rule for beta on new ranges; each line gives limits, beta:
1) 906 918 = 907.0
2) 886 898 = 894.5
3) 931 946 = 932.0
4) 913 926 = 919.5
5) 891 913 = 902.0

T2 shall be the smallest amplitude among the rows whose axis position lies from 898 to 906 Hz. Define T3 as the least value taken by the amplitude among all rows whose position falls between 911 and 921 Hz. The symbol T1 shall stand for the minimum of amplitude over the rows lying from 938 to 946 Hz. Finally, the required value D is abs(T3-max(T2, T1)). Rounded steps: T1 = 66.99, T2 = 100.9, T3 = 71.21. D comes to 30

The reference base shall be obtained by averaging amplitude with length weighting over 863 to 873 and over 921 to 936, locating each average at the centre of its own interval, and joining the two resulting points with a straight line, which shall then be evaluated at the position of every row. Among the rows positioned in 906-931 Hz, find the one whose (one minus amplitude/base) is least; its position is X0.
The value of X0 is 907.0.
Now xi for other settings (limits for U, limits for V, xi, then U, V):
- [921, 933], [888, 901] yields 0.99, 99.99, 100.9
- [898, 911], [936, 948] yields 1.40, 105.9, 75.5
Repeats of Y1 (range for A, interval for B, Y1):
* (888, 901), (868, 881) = 1.87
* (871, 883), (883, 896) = 2.05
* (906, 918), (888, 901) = 2.29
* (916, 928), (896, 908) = 2.14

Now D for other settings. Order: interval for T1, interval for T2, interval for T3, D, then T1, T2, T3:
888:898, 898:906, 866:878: 14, 92.21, 100.9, 86.83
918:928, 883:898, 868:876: 5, 92.26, 88.85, 86.83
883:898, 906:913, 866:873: 2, 88.85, 71.62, 86.83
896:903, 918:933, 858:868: 7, 94.47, 80.44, 87.36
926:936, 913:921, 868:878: 8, 78.78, 71.21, 86.83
